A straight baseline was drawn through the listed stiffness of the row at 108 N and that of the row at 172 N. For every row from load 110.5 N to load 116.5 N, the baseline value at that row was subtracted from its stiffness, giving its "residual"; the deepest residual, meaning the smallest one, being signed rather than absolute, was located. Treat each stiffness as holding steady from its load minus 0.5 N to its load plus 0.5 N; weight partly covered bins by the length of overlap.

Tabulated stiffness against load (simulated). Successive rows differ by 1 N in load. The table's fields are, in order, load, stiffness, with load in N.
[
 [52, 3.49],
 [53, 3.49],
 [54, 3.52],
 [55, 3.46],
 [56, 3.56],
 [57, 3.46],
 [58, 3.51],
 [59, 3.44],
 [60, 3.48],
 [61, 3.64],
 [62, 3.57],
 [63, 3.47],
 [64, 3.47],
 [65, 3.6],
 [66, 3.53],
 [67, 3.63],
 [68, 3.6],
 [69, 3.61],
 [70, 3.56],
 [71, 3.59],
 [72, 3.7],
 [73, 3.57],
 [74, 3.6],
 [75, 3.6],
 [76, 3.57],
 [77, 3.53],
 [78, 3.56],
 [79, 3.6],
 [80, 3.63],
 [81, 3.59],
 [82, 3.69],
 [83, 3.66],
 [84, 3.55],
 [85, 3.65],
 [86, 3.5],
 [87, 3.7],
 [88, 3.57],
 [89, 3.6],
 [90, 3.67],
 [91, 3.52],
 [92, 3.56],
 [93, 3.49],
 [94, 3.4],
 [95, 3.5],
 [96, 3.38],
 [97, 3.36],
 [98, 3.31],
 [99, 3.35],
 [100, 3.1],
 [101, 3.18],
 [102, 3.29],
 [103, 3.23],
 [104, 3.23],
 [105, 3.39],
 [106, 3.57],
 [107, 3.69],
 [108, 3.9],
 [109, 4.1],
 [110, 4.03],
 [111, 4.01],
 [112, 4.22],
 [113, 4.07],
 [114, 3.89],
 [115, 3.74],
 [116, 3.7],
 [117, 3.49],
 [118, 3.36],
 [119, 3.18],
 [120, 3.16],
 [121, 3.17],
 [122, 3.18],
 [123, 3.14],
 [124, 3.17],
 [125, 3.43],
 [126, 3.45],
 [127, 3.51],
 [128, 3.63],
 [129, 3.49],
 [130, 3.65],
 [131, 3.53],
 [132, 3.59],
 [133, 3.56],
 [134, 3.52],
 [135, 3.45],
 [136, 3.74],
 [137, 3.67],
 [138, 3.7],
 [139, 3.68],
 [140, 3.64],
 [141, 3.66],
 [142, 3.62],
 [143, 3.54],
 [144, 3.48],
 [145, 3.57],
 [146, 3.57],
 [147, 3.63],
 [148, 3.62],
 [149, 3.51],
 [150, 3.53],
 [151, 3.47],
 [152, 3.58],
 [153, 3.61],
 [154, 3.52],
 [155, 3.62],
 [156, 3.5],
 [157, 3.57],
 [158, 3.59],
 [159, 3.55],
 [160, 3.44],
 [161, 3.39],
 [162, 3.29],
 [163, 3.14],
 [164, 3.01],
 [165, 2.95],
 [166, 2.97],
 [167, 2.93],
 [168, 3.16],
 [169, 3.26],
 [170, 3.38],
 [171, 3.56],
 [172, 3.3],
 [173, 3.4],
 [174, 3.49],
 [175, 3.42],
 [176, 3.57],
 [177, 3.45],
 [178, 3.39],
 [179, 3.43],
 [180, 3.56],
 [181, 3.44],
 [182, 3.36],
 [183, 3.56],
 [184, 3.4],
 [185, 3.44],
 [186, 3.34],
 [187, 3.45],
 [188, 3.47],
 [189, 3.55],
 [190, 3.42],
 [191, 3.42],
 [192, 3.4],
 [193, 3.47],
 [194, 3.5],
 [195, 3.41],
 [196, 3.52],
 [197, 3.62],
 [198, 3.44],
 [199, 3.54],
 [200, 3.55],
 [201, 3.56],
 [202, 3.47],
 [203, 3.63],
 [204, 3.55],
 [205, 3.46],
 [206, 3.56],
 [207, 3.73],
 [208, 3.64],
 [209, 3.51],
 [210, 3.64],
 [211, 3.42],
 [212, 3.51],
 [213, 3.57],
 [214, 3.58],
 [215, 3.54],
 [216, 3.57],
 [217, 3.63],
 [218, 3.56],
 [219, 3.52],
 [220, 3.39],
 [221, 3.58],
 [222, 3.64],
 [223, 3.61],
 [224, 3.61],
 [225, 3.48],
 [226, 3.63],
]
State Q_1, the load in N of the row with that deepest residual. 116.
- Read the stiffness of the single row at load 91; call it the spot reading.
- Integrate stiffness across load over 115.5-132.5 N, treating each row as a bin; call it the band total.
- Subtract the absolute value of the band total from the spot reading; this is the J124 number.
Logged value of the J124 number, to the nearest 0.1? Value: -54.3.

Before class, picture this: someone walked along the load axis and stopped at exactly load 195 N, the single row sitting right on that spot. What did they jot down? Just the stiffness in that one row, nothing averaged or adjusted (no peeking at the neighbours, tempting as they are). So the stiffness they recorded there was 3.41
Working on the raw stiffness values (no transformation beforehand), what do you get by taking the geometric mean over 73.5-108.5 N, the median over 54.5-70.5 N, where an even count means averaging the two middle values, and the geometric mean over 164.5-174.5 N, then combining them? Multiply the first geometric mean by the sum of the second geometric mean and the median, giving 23.7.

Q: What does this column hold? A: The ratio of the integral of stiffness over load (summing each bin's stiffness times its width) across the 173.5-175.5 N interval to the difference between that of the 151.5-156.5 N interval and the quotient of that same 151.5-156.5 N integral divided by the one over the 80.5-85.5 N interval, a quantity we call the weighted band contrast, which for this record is 0.4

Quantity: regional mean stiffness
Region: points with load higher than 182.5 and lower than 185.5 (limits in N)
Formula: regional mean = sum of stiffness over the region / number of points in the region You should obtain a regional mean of 3.47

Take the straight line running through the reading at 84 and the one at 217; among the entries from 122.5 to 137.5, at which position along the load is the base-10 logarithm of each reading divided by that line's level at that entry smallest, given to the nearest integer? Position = 123 N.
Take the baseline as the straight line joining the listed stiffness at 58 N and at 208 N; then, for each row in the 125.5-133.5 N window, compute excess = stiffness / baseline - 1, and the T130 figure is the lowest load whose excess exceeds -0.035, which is 126 N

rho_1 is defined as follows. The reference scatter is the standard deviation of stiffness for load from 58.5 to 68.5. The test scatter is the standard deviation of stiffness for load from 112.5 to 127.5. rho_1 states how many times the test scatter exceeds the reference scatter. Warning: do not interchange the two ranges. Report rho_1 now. 4.0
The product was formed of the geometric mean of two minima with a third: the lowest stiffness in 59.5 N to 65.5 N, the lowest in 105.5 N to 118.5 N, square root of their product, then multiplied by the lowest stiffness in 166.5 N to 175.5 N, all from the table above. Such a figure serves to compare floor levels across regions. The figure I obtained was 10.0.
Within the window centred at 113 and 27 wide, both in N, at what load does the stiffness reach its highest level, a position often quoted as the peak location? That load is 112 N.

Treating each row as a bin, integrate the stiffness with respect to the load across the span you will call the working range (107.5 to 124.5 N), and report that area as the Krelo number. 61.5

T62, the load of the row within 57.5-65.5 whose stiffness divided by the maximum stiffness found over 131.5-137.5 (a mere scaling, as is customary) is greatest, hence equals 61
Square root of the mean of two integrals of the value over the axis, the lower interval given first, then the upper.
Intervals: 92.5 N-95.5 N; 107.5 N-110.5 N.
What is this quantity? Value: 3.35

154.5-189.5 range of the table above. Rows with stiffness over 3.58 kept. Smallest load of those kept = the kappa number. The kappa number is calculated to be 155 N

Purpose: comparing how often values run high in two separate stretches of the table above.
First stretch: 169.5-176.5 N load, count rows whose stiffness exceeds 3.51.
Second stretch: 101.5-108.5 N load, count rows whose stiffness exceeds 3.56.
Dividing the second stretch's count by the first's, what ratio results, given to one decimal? 1.5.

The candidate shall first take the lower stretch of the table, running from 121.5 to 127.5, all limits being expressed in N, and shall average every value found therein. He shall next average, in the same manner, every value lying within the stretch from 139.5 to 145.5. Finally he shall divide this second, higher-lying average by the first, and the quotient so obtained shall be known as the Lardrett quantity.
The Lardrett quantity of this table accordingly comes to 1.08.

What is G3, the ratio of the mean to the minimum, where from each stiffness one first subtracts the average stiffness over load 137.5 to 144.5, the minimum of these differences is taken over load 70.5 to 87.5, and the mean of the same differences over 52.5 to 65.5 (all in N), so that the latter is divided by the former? 0.89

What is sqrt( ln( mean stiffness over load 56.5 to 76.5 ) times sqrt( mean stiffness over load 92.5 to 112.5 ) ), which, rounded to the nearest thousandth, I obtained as 1.545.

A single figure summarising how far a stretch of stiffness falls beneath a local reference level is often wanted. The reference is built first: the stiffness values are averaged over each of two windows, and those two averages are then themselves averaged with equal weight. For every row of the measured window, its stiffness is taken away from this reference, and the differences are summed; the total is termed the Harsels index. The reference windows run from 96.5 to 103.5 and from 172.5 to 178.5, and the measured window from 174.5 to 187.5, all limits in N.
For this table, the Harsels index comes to -1.2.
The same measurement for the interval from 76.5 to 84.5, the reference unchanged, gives -2.0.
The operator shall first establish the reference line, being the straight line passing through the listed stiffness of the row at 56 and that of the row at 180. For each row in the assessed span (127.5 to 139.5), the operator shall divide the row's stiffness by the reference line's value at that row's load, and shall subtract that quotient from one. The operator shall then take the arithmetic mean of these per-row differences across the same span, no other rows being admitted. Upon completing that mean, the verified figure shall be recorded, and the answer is -0.011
